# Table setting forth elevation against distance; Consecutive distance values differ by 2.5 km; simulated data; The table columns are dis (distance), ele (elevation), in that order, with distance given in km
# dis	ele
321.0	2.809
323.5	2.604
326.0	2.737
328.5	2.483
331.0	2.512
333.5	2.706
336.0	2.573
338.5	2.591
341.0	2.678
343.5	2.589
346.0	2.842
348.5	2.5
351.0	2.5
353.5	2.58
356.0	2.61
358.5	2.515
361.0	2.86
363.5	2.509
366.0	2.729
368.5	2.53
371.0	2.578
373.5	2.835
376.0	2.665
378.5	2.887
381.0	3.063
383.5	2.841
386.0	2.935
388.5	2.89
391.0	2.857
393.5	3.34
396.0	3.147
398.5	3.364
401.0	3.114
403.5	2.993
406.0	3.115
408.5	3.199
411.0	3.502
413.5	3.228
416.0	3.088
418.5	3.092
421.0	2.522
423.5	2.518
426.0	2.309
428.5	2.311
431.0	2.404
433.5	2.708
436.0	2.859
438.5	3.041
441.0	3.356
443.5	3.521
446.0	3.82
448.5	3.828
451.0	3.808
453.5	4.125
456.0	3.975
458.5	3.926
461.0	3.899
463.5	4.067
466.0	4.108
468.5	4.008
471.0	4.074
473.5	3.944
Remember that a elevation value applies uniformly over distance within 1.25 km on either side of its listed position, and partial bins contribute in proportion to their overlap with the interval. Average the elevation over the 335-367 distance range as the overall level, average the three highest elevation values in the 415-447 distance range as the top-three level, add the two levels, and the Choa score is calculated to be 6.19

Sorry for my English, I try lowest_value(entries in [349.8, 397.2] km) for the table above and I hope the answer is 2.5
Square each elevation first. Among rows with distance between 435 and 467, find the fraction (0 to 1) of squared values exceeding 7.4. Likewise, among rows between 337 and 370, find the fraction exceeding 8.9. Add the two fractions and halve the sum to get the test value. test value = 0.50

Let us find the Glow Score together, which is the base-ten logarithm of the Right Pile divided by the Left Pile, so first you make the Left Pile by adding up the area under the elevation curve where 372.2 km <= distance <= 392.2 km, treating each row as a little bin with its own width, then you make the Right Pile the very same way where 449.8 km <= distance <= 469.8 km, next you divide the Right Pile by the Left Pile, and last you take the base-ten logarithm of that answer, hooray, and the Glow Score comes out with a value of 0.143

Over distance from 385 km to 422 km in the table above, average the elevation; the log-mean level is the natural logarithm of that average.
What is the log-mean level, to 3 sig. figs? 1.13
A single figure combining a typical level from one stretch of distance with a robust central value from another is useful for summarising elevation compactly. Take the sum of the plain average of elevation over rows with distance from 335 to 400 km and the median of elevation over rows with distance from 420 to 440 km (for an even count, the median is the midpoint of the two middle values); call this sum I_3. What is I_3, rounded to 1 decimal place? 5.3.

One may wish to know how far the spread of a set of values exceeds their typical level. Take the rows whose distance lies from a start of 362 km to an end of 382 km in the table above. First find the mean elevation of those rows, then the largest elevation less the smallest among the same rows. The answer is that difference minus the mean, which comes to -2.17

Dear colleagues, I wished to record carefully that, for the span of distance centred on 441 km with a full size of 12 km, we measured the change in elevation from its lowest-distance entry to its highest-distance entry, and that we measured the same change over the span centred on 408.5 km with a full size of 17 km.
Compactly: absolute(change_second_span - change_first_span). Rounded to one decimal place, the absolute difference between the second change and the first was 1.0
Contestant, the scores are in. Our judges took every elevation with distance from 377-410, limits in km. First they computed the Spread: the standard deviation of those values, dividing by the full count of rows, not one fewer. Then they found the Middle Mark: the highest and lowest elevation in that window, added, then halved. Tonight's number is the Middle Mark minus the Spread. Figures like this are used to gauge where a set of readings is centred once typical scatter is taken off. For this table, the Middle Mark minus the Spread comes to 2.93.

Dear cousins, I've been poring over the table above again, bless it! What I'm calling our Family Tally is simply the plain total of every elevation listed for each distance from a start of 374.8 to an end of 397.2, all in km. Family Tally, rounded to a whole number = 27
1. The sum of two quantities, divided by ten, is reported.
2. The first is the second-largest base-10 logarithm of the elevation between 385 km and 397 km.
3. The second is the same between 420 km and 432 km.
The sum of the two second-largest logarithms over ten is 0.090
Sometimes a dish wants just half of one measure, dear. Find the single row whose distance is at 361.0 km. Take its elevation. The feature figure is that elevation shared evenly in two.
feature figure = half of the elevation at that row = 1.43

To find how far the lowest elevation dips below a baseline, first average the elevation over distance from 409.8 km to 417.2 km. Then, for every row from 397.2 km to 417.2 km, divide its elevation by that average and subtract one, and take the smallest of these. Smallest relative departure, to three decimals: -0.085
